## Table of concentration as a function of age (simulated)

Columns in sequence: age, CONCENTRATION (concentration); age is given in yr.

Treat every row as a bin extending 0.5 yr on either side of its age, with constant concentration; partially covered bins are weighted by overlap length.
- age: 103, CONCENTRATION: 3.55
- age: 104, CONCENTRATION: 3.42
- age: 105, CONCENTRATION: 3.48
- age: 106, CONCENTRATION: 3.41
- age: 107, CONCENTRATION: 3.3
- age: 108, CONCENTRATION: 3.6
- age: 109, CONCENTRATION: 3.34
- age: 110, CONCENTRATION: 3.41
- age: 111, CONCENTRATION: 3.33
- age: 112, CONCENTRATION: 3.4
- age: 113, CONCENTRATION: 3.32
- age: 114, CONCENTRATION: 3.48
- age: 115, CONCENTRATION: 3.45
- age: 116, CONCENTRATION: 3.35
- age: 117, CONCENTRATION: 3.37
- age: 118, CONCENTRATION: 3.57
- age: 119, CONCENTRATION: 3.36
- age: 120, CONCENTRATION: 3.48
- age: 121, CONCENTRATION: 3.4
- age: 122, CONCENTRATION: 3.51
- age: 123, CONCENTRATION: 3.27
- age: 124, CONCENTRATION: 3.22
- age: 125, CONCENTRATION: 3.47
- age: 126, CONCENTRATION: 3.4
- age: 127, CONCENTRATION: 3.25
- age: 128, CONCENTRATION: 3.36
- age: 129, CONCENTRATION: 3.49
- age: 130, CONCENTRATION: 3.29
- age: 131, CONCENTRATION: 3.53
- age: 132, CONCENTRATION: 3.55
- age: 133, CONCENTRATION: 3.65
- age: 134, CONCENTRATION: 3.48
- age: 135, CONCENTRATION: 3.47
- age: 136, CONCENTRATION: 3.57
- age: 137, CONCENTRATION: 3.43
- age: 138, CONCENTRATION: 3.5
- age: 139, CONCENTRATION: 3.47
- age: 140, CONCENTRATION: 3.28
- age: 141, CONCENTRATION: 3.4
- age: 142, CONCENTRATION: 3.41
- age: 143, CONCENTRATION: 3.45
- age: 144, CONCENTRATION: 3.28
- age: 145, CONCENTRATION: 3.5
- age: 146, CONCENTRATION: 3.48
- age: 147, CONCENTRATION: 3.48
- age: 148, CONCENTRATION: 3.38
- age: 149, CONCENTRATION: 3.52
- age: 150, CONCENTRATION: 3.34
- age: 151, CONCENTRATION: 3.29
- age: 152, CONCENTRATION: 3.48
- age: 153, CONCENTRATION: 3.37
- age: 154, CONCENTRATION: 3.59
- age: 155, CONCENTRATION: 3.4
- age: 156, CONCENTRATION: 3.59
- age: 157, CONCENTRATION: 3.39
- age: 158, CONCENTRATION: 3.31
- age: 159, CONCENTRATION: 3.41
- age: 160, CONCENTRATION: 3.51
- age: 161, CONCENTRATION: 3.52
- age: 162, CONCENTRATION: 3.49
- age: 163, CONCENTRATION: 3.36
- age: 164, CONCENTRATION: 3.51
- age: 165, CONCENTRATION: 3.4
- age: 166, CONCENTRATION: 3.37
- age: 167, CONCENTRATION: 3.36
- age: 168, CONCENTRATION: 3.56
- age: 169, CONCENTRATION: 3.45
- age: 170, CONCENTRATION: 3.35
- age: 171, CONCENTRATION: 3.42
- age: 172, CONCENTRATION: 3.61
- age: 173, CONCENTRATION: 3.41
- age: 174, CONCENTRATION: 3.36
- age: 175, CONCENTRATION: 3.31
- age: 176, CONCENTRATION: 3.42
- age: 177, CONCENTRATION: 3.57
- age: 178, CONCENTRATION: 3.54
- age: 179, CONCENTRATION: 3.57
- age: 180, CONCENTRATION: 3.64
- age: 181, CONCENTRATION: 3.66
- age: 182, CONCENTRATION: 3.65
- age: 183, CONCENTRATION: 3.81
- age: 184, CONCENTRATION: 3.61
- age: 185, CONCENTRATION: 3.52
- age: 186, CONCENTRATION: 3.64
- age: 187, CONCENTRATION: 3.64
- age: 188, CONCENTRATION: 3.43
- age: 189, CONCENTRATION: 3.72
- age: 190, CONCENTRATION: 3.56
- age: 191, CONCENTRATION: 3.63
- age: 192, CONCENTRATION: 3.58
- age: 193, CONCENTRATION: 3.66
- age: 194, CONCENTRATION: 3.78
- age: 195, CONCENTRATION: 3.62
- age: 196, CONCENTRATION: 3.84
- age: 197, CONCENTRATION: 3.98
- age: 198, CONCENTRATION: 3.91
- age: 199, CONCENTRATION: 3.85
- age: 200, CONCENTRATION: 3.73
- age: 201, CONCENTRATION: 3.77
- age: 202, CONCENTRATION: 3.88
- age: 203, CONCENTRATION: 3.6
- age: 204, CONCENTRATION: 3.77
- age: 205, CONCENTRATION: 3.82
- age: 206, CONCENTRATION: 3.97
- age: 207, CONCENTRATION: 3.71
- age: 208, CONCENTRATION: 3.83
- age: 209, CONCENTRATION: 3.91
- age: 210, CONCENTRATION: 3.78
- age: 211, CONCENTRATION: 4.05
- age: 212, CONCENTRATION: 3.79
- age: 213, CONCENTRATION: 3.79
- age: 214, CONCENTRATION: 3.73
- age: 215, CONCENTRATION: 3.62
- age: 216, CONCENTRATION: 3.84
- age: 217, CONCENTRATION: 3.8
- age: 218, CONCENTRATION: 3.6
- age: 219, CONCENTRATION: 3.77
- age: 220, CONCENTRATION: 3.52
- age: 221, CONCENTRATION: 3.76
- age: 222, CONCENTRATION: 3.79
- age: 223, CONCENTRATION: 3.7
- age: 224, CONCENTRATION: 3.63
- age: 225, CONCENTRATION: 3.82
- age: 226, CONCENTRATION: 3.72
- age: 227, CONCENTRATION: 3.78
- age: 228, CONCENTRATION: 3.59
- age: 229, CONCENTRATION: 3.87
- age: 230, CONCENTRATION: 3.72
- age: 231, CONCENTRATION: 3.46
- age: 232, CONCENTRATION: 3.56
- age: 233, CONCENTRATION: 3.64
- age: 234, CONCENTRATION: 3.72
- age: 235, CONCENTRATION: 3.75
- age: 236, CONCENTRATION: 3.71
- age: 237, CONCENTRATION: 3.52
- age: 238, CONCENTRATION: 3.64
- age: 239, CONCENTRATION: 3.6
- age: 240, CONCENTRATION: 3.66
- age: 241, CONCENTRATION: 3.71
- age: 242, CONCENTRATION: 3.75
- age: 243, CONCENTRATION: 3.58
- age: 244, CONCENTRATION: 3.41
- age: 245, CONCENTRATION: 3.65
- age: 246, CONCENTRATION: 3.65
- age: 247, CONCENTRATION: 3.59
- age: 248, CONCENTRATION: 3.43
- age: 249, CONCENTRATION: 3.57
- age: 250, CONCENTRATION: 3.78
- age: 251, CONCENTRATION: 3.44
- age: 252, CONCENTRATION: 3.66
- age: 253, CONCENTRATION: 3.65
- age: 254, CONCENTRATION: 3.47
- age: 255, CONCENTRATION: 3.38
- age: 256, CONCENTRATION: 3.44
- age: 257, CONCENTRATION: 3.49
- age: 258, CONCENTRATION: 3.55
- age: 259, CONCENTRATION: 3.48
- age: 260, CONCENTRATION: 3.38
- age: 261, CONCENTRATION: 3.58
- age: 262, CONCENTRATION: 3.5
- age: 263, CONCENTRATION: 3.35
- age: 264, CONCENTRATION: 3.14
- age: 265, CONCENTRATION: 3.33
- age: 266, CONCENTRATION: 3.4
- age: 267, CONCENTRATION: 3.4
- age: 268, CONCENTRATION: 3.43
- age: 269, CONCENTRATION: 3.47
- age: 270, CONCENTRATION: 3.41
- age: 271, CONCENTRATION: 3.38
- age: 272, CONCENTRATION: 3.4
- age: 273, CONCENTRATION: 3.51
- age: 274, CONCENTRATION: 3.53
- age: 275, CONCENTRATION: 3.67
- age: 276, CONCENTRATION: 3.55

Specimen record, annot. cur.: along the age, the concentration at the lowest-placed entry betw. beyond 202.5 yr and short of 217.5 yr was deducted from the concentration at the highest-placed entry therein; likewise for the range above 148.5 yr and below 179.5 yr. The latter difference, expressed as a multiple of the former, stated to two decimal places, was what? 0.25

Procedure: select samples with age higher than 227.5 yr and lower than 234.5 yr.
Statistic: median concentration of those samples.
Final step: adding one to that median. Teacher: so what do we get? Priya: 4.64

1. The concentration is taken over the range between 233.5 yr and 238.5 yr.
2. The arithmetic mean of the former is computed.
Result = 3.67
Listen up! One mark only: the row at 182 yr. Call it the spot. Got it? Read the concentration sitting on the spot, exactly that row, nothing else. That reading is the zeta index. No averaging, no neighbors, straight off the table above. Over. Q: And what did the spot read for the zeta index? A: 3.65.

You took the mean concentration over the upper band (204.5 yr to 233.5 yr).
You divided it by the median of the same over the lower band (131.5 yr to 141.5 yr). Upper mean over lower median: 1.077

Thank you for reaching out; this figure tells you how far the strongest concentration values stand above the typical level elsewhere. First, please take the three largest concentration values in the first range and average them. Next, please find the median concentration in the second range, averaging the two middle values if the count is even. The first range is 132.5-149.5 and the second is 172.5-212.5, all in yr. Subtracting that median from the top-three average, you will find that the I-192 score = -0.08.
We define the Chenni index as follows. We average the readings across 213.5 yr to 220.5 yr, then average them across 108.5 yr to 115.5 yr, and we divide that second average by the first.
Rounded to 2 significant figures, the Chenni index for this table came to 0.92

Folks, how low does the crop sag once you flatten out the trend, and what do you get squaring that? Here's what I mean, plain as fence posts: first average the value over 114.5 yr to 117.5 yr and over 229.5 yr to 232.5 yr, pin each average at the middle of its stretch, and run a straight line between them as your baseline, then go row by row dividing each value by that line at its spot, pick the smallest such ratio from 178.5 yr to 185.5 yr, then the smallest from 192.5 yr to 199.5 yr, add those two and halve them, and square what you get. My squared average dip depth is 1.03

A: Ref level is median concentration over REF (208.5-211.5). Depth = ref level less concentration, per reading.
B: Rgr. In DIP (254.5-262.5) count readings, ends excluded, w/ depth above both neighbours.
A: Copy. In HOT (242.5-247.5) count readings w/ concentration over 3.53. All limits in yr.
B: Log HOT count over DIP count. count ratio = 4.0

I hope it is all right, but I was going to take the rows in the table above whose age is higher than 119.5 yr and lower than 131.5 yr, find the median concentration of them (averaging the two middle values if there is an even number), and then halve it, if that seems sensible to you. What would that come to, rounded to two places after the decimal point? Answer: 1.70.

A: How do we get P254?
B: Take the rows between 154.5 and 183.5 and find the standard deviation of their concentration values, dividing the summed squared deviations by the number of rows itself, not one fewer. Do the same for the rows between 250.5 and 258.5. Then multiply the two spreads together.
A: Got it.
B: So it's 0.0115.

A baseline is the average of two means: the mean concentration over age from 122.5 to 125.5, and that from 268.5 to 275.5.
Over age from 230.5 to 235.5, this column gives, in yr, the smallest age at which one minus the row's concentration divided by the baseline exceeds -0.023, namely 231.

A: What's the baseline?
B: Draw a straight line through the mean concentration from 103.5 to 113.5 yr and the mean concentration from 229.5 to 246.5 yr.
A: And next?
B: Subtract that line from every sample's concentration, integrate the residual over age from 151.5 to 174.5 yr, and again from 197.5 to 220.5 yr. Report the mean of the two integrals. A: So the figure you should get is 1.74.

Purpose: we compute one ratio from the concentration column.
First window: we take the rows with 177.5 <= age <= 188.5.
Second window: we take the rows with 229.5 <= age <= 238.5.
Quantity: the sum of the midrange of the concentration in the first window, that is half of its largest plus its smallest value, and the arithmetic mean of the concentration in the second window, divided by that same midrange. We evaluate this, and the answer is 2.00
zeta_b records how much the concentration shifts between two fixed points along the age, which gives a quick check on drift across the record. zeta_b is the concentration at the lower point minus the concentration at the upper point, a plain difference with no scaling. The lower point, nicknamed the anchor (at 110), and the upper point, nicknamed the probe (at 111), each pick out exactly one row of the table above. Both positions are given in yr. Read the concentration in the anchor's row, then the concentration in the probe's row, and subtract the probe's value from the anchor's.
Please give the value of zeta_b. 0.1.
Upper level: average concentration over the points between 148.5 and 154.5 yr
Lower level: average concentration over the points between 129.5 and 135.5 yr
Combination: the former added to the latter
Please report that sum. 6.93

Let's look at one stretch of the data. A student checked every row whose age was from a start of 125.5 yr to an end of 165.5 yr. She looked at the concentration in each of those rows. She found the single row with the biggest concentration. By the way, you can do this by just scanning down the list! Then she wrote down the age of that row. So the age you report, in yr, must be 133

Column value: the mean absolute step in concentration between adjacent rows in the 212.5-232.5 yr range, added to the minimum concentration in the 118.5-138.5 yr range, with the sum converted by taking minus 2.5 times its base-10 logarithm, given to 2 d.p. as -1.32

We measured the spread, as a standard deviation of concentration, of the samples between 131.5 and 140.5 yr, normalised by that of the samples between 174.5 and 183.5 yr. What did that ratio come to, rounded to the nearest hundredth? 0.71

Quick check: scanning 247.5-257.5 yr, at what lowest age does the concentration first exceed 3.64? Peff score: 250 yr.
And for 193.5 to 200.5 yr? 194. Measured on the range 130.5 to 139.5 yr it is 133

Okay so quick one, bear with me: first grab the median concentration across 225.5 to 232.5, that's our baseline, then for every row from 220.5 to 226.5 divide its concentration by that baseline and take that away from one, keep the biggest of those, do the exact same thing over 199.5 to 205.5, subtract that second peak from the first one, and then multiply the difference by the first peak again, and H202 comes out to 0.000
